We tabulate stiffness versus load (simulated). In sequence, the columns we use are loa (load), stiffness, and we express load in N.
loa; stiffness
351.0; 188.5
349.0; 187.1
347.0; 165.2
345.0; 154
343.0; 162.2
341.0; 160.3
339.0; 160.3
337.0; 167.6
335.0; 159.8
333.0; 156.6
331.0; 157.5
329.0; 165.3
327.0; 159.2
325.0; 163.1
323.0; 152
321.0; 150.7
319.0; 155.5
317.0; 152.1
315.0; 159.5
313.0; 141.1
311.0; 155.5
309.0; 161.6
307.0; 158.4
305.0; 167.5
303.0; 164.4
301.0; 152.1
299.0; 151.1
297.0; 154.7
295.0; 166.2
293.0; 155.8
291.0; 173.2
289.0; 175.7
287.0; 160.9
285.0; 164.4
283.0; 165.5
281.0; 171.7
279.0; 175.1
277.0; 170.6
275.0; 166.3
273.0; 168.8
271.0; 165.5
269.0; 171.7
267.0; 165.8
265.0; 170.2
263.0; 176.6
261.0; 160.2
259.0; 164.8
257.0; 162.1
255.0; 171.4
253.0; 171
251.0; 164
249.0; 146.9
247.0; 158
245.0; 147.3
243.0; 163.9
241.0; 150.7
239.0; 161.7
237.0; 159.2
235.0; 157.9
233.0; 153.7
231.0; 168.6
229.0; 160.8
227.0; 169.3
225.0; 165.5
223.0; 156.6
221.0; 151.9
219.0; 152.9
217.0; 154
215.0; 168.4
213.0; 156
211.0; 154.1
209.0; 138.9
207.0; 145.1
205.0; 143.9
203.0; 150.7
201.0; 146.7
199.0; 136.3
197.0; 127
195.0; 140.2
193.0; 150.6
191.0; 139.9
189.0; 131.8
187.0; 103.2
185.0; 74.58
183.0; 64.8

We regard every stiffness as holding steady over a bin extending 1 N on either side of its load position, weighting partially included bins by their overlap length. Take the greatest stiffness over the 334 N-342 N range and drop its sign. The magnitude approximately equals 168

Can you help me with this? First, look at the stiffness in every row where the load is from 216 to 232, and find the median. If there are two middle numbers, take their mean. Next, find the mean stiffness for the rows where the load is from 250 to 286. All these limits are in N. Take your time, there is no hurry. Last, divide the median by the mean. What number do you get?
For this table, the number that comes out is 0.94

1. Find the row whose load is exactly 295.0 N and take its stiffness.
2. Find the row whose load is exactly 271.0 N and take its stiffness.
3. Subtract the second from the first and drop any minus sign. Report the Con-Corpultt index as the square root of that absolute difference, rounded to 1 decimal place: 0.8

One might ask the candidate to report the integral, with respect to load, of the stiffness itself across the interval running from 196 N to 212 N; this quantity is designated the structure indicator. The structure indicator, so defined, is 2285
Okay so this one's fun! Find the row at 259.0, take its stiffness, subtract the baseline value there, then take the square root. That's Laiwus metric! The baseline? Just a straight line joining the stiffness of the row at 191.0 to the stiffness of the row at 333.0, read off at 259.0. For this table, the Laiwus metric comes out 4.1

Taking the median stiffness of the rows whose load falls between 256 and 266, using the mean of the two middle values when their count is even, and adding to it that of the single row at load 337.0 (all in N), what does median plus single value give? 332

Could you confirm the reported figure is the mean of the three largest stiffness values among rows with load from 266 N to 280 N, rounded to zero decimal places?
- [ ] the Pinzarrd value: 172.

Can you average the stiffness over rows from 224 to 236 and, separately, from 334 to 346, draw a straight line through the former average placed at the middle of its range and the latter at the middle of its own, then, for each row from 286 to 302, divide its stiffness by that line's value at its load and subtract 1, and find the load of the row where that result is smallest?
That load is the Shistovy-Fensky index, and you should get 299.0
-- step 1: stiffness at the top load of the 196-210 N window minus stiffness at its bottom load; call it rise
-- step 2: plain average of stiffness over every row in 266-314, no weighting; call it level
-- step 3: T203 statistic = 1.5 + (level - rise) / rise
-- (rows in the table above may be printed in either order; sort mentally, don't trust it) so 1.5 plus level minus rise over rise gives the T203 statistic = 14.2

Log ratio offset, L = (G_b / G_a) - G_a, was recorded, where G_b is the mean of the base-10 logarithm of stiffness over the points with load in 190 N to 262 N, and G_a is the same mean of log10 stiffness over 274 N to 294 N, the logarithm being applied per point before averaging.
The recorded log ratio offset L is -1.241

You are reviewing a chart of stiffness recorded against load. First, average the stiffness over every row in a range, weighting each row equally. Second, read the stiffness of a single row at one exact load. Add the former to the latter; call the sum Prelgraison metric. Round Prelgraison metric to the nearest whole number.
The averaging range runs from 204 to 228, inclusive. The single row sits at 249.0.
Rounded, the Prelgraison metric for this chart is 302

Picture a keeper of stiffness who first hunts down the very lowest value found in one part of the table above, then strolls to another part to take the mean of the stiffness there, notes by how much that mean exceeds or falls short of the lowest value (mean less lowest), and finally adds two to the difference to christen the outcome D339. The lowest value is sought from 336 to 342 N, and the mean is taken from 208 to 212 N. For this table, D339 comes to -12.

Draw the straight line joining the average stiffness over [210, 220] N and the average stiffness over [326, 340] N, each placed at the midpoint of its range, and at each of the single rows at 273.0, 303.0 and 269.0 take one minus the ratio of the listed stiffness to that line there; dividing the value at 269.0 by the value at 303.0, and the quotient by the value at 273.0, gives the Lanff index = -47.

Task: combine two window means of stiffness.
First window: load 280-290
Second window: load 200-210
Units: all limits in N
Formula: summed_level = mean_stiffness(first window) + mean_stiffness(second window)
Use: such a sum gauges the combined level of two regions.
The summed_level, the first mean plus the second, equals 313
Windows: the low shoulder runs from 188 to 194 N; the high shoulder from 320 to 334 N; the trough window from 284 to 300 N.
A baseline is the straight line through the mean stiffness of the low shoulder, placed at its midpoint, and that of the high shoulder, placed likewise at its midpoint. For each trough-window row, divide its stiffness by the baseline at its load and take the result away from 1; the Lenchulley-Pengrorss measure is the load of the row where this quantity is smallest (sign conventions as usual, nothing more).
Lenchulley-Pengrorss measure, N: 289.0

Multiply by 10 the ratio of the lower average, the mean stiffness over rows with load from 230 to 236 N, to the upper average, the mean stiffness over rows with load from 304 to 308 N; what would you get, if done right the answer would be 9.8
